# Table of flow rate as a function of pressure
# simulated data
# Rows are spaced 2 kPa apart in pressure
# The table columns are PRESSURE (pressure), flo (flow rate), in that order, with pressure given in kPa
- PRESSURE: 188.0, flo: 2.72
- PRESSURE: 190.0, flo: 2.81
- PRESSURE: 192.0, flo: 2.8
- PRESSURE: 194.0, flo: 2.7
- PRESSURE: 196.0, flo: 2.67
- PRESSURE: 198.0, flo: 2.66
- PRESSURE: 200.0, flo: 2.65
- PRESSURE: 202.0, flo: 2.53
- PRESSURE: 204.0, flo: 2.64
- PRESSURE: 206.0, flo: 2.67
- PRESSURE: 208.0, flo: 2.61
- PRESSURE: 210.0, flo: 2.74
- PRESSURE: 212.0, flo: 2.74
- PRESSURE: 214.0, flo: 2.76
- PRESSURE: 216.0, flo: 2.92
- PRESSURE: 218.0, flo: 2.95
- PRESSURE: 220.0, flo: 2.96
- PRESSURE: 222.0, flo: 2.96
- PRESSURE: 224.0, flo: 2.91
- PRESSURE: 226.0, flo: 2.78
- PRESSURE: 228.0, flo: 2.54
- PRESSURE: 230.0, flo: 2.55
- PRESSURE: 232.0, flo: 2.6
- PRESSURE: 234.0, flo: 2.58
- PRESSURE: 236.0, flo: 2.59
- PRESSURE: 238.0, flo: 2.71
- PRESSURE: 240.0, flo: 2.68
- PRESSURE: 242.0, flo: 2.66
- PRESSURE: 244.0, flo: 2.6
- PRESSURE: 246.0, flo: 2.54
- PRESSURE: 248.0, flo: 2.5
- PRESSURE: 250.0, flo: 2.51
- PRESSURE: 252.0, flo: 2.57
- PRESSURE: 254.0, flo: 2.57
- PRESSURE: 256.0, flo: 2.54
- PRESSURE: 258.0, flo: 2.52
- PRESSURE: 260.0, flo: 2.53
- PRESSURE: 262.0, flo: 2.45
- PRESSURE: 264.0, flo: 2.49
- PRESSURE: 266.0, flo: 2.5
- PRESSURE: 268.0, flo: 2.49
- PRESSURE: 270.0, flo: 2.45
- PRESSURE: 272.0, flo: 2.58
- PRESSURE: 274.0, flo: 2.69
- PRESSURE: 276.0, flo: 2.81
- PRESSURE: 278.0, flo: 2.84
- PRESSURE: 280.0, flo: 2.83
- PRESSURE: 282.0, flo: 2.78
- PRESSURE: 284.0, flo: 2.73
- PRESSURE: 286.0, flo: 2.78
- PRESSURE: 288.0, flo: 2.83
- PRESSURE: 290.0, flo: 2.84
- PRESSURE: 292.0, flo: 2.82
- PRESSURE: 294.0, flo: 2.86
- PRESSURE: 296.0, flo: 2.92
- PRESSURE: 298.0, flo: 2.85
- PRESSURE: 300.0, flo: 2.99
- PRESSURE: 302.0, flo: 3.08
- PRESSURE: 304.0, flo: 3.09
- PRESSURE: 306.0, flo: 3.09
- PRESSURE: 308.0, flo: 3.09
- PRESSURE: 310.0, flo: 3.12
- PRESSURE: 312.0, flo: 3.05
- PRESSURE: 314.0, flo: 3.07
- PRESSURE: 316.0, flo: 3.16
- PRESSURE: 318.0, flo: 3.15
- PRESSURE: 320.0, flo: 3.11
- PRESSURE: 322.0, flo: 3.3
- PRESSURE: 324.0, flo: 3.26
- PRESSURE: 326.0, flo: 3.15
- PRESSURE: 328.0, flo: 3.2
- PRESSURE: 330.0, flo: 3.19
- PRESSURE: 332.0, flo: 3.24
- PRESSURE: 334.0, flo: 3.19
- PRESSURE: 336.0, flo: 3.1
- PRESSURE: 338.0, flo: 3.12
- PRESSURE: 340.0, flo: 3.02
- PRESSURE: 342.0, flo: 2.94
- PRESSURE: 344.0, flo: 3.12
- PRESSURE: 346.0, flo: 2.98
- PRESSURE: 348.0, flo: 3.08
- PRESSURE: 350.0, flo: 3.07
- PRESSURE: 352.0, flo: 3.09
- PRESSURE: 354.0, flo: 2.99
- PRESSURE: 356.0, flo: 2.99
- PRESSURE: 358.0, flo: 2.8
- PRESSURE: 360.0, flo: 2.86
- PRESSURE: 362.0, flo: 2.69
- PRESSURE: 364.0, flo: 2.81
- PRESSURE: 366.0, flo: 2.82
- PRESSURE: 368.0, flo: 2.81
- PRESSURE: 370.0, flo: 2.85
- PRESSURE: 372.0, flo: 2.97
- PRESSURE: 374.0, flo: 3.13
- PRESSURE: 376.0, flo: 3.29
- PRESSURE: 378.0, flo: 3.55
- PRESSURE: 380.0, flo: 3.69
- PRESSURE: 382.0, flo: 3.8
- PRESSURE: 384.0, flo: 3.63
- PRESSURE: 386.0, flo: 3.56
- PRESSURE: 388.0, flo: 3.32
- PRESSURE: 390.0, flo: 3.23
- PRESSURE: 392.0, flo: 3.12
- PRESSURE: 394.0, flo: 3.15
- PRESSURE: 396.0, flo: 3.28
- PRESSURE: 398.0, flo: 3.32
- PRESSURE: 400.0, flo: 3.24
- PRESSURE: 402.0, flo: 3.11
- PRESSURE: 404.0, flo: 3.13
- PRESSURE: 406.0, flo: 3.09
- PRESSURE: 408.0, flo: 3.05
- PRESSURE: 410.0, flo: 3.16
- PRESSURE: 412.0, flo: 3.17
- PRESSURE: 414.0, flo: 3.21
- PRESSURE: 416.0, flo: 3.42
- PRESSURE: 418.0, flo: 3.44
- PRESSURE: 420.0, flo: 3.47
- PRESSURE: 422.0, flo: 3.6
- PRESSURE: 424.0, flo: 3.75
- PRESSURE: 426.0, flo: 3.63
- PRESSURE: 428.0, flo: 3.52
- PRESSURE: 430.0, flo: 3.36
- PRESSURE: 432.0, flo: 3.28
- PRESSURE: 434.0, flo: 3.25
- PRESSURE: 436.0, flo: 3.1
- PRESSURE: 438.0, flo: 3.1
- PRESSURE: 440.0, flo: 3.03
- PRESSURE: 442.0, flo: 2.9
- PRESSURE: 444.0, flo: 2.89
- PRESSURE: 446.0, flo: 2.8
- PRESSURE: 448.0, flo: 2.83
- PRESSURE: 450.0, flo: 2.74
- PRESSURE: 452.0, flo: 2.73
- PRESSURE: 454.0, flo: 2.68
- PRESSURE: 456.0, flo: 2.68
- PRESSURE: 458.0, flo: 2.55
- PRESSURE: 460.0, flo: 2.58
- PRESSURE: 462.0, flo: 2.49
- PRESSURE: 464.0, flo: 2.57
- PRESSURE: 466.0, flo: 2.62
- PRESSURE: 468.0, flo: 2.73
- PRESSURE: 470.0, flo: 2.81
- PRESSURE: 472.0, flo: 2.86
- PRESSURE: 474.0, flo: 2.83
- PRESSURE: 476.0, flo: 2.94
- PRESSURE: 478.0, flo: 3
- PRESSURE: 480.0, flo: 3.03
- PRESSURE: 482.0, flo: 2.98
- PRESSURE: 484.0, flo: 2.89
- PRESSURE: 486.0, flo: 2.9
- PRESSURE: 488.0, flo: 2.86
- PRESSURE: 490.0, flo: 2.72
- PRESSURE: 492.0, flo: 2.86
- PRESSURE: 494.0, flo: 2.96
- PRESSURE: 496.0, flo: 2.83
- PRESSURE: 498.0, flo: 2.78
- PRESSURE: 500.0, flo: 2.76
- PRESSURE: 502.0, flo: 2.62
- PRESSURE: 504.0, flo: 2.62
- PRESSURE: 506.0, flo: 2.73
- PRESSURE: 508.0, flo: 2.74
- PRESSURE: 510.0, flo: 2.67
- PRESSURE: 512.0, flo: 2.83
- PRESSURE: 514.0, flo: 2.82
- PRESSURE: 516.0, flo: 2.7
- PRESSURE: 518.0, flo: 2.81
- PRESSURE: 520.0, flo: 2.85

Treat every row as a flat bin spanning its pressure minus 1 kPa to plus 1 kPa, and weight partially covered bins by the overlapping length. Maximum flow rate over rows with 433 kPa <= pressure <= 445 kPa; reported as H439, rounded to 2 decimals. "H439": 3.25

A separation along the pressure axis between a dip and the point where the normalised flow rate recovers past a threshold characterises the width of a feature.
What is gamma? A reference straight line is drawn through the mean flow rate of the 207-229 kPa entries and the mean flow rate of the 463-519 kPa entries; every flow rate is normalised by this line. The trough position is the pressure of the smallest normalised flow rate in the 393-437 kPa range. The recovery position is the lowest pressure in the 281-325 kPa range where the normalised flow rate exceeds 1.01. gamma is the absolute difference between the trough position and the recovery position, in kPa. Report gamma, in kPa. 118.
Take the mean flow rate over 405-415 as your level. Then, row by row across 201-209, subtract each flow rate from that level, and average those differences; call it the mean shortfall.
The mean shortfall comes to 0.52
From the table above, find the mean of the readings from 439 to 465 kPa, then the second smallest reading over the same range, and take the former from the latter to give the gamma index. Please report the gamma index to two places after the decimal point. -0.18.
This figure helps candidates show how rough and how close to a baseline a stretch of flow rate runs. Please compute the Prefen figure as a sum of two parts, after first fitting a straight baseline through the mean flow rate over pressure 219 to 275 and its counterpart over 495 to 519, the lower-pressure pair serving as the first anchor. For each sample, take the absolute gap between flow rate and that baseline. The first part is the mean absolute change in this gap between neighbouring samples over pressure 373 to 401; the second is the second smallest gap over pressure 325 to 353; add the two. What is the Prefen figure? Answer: 0.45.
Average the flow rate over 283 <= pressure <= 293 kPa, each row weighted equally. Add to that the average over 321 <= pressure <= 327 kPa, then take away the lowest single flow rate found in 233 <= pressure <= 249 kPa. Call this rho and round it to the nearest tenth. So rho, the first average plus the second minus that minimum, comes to 3.5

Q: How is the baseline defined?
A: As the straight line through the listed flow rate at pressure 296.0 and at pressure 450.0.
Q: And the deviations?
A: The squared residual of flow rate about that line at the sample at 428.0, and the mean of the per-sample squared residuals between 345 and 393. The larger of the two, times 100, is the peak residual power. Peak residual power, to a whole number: 57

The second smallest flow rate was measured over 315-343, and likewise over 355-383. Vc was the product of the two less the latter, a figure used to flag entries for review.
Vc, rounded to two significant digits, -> 5.7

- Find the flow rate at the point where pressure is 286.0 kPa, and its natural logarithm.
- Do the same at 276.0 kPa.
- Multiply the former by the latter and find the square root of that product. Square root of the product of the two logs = 1.03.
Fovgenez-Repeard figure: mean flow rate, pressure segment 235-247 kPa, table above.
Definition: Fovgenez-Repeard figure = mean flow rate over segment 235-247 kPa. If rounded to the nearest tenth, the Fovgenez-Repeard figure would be 2.6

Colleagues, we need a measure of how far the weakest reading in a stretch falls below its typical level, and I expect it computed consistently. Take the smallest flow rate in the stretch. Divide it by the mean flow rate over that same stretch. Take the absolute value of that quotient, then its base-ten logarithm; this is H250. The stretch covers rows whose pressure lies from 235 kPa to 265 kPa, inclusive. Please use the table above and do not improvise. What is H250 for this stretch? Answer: -0.020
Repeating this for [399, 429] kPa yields -0.038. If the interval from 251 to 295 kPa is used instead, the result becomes -0.036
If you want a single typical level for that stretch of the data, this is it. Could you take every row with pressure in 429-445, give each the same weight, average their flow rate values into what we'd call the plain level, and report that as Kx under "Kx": 3.11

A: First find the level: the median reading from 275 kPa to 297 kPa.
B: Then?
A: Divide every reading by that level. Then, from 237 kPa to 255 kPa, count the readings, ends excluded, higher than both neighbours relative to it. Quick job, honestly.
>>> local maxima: 0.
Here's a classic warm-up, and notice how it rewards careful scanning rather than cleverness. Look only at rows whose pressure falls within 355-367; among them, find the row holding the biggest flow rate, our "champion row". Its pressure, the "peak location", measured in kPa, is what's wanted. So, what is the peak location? 356.0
